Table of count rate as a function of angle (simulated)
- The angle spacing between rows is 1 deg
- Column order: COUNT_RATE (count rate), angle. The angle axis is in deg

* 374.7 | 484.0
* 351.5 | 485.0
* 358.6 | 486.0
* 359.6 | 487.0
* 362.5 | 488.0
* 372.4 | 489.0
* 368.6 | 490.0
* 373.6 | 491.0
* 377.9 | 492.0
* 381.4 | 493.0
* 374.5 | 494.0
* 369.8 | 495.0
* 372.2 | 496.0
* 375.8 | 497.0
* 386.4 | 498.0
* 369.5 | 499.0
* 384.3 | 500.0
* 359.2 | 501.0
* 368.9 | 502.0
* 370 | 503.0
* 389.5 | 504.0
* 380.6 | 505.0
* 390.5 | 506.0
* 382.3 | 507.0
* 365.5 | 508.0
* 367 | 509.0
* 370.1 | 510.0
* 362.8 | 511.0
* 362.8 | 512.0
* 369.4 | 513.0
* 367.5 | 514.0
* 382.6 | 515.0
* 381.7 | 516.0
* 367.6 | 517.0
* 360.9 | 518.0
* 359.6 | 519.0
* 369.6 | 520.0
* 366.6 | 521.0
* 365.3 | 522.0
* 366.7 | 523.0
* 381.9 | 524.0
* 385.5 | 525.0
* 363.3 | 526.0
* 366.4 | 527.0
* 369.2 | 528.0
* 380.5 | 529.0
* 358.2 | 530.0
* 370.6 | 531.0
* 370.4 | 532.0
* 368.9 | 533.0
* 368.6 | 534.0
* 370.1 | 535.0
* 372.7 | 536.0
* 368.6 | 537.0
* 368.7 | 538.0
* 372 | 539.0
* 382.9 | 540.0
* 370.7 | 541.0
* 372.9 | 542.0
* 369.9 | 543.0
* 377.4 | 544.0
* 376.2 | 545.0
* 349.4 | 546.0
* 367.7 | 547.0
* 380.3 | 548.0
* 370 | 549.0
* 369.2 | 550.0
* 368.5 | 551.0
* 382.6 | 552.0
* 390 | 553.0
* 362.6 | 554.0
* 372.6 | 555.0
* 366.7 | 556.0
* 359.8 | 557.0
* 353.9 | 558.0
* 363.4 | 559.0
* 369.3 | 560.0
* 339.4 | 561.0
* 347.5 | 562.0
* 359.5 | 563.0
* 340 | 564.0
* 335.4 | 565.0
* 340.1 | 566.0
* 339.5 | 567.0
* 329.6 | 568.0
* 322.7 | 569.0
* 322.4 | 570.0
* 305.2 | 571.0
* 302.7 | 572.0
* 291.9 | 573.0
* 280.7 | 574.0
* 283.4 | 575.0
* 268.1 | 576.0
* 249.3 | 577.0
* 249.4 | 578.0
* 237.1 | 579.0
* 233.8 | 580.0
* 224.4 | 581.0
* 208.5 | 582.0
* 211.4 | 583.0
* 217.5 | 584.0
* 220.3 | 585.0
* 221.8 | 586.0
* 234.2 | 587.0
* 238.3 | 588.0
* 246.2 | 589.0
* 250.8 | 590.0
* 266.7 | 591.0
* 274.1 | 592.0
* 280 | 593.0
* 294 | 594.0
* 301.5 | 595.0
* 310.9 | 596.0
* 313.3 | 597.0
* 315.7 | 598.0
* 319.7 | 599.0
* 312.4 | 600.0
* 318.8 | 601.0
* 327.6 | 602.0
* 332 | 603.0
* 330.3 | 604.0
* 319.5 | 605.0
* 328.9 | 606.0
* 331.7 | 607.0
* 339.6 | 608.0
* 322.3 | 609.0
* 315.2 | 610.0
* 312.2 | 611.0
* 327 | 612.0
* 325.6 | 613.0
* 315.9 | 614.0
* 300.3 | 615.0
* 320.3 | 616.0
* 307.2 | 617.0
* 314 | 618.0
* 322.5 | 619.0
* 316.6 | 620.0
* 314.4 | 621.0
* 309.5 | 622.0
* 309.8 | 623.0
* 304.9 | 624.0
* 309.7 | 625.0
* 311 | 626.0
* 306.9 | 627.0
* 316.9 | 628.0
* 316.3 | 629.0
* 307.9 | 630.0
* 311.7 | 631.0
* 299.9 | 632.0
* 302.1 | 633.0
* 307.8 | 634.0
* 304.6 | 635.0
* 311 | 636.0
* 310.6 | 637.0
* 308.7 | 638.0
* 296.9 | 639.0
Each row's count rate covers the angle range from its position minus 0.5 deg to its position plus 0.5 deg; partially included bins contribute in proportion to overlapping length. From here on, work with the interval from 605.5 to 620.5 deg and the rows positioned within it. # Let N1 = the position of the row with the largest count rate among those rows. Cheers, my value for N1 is 608.0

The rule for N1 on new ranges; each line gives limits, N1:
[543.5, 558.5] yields 553.0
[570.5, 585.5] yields 571.0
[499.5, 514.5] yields 506.0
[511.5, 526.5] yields 525.0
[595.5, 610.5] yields 608.0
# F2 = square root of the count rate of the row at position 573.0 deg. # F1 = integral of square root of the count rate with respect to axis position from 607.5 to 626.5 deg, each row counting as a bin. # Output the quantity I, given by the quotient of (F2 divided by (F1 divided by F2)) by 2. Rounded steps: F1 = 338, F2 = 17.1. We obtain 0.432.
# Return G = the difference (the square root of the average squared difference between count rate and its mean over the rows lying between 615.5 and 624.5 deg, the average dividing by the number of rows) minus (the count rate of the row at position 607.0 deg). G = -326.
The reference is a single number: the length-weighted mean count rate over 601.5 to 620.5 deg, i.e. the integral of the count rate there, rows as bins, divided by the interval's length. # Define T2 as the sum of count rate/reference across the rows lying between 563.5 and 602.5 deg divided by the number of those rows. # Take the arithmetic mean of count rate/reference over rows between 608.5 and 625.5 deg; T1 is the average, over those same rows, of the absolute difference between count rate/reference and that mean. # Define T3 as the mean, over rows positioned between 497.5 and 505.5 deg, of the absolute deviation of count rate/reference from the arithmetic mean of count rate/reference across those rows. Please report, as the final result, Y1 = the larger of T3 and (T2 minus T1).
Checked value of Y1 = 0.85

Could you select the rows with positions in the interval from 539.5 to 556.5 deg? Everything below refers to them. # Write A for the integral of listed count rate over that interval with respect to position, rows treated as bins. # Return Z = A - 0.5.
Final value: 6329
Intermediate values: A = 6330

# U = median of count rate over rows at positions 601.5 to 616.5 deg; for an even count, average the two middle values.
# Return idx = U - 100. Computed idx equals 226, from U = 326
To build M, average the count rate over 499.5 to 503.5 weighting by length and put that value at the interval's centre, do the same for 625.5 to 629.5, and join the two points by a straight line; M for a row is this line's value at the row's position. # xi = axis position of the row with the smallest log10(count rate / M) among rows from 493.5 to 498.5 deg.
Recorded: 495.0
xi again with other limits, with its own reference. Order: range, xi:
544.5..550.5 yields 546.0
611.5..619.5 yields 615.0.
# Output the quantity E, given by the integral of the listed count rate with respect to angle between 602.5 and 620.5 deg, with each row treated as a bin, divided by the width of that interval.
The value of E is 321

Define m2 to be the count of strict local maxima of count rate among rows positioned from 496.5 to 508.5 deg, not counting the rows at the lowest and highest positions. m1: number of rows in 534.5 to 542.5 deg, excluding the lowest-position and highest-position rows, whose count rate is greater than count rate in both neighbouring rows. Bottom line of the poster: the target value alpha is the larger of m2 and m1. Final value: 4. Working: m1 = 2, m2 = 4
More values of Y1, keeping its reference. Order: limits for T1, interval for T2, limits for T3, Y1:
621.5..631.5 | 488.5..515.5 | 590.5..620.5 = 1.15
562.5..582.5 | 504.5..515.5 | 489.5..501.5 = 1.04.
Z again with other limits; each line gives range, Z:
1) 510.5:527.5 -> 6280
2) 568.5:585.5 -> 4428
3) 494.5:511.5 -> 6364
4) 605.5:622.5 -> 5423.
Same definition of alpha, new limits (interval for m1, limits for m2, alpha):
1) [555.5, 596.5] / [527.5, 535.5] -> 5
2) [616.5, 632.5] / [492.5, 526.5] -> 9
